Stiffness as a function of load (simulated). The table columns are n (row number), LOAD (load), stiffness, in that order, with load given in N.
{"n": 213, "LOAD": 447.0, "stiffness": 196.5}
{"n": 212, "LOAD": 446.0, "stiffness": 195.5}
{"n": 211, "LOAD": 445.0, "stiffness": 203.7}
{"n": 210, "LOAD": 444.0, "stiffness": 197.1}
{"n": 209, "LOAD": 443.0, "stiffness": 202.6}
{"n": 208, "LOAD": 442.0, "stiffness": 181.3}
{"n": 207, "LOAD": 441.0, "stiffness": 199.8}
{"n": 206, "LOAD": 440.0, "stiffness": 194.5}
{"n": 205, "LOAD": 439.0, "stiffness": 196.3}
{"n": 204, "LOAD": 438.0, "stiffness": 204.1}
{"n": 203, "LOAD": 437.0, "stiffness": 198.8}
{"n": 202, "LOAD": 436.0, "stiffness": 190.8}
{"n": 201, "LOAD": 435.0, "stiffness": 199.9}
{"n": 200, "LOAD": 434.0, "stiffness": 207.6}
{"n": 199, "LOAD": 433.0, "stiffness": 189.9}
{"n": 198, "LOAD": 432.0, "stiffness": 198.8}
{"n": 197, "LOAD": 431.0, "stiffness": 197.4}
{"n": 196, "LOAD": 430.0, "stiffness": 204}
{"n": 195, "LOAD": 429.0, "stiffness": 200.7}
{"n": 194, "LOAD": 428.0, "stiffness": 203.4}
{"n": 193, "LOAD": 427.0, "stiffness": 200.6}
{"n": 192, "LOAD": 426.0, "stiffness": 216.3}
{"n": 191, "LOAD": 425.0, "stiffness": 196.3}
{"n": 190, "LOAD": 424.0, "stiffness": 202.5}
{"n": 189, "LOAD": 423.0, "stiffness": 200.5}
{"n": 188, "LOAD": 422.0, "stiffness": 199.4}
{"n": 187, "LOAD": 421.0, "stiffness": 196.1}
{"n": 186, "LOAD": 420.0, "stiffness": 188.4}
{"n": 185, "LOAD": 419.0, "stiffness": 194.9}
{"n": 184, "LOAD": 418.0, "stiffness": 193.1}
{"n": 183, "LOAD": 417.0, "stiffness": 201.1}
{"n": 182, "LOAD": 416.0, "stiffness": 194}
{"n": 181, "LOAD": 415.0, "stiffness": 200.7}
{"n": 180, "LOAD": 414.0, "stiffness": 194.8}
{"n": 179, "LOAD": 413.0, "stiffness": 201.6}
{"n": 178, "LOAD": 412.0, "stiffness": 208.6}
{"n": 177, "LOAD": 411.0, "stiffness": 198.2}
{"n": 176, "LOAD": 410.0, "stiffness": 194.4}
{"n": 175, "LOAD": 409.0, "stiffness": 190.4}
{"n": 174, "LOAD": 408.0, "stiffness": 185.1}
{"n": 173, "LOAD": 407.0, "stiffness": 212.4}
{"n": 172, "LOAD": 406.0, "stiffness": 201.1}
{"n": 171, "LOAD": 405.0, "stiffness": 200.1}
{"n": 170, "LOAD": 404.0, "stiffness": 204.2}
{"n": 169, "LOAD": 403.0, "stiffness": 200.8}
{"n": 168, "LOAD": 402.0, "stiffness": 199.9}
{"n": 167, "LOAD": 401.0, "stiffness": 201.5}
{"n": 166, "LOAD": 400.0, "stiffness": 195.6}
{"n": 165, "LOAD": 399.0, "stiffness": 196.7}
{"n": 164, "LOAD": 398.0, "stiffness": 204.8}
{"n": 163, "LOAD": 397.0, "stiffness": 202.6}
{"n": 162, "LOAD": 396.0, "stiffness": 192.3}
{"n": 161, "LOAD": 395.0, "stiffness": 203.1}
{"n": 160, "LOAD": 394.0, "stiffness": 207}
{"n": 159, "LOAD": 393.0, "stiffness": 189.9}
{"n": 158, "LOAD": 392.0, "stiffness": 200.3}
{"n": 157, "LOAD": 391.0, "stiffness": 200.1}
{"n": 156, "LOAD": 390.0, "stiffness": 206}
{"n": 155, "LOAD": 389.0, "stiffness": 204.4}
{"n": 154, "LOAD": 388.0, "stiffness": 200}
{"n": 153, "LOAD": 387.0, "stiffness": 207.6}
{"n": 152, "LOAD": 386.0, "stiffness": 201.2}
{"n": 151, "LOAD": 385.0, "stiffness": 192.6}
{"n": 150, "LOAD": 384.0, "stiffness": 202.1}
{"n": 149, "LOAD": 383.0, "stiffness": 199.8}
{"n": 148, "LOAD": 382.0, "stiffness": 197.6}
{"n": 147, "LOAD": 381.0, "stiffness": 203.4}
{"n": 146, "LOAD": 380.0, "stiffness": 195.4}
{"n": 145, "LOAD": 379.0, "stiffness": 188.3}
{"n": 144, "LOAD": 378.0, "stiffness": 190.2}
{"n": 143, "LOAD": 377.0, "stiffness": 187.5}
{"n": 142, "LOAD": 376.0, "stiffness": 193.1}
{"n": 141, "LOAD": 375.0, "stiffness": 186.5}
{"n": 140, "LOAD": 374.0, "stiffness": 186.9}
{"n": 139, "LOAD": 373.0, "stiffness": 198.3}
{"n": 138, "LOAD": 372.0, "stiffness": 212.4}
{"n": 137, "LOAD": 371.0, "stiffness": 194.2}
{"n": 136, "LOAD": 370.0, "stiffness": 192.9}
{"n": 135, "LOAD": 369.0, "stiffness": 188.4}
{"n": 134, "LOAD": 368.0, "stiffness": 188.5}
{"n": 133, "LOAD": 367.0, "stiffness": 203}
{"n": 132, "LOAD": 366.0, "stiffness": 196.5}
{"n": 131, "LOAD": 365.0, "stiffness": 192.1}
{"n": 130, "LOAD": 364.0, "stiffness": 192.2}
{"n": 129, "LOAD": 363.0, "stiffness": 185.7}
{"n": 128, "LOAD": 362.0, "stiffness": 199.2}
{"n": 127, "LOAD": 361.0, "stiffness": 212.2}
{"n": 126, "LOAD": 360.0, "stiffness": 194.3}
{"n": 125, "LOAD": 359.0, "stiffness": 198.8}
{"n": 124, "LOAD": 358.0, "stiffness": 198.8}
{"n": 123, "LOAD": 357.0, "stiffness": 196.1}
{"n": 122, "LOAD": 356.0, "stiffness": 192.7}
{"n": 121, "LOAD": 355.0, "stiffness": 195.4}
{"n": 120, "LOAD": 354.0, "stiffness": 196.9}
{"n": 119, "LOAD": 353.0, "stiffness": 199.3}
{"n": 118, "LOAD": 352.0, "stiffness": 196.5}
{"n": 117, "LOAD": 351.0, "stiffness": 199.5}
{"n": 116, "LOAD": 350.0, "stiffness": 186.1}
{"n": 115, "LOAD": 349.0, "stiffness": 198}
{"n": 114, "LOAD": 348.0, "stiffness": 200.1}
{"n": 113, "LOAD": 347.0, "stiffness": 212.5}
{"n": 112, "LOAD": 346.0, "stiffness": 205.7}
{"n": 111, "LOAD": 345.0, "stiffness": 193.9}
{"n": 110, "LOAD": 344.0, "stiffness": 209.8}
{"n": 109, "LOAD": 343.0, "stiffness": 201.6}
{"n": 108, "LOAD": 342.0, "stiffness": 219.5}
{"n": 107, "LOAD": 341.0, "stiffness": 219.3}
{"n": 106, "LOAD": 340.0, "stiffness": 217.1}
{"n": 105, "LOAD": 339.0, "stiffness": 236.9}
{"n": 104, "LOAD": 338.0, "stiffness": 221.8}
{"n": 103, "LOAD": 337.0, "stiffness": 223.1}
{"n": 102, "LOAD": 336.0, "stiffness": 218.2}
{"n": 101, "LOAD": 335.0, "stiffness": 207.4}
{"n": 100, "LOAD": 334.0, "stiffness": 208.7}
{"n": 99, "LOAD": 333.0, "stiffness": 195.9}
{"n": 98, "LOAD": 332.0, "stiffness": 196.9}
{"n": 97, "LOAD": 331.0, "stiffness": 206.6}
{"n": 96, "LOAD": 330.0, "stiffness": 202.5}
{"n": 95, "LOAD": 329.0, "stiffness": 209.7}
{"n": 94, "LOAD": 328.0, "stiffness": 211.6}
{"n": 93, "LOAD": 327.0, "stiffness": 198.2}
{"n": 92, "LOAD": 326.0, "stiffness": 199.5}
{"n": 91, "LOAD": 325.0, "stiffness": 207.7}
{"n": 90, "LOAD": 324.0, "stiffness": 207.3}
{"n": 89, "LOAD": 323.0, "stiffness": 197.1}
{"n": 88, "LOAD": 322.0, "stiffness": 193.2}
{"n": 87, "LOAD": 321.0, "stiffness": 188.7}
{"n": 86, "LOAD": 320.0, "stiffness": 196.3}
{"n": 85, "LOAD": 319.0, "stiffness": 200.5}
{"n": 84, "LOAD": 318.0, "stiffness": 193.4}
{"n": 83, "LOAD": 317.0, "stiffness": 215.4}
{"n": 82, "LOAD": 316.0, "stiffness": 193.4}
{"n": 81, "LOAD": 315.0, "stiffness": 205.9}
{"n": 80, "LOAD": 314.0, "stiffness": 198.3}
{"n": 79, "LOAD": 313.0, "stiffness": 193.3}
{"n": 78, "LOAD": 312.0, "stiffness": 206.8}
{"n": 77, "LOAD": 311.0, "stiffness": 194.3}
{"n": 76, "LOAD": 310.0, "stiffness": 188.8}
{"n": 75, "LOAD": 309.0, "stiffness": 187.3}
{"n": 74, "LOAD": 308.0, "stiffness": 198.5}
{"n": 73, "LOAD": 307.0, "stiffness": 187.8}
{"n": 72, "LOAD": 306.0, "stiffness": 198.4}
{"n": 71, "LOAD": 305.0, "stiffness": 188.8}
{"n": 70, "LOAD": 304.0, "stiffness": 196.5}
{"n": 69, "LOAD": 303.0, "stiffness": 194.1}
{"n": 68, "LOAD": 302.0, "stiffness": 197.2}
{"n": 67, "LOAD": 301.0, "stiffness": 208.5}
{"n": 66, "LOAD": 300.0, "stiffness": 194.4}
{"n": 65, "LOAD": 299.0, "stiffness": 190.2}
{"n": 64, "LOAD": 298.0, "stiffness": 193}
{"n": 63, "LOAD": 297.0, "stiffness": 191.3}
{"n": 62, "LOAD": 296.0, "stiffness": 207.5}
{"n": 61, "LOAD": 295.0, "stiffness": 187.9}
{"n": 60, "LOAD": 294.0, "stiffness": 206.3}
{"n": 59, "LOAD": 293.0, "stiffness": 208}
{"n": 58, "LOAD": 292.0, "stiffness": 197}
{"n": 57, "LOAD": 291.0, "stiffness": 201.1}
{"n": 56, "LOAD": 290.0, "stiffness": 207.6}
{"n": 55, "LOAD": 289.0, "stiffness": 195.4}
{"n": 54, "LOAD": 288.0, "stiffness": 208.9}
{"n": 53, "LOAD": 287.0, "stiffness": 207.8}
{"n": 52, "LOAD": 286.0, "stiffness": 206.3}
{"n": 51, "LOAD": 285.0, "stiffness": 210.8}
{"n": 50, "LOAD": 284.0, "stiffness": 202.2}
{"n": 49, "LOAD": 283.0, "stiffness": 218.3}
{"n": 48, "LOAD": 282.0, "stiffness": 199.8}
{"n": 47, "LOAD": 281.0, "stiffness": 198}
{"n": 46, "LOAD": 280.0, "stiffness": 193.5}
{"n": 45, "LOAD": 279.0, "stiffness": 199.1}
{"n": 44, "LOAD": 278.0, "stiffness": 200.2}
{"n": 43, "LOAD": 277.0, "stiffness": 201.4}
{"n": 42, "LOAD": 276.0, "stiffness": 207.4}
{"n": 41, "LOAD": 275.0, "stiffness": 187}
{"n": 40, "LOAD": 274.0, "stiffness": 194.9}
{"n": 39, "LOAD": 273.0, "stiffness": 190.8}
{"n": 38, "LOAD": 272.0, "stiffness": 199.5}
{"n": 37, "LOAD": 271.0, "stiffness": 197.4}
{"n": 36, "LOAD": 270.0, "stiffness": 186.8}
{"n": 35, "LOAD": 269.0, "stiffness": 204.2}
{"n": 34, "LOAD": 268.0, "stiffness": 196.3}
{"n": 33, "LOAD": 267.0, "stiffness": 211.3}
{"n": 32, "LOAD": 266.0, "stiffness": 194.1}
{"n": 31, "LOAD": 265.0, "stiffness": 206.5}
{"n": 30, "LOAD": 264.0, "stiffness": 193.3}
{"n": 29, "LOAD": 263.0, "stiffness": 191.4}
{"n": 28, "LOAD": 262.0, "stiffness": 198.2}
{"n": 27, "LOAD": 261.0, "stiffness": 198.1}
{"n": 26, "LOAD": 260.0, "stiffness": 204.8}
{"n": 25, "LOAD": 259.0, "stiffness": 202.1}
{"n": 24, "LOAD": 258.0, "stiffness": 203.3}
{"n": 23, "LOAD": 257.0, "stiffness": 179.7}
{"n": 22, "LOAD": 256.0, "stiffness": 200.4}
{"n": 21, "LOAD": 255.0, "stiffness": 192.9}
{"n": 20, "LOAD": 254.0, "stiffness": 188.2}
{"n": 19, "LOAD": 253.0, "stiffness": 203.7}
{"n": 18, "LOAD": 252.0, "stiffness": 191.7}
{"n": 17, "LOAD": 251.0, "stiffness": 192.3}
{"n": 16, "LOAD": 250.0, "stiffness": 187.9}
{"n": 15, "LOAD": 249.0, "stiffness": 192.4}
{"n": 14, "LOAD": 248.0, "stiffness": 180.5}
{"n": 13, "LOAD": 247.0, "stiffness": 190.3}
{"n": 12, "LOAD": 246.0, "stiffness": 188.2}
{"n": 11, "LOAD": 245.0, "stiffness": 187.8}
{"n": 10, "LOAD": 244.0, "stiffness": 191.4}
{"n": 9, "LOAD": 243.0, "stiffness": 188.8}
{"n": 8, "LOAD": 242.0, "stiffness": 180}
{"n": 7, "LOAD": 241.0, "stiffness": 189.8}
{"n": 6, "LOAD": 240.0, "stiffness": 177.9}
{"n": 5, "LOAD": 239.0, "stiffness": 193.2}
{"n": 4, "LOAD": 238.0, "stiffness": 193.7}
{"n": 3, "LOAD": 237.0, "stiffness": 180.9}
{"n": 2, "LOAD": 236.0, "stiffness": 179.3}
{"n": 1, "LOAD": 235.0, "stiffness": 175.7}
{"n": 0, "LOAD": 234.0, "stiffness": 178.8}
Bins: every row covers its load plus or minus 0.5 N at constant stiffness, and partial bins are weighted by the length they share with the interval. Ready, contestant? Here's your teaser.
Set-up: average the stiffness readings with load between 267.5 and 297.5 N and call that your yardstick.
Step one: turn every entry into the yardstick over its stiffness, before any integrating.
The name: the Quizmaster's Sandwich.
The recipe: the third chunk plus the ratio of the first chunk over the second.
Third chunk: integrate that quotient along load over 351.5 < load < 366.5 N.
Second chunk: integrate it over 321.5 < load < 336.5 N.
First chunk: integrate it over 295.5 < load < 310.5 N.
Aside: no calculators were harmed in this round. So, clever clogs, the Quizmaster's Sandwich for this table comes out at 16.36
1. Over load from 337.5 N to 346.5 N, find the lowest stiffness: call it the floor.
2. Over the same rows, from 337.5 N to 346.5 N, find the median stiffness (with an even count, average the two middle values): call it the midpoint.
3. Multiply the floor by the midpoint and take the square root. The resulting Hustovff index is 205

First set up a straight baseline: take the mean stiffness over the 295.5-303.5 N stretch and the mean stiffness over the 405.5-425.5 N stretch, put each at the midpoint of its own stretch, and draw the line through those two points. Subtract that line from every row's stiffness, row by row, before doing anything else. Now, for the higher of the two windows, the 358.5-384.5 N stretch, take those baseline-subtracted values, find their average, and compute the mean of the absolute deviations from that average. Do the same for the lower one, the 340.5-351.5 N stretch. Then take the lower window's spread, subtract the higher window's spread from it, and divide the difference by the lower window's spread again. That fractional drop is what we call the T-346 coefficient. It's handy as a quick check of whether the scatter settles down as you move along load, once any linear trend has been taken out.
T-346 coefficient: 0.32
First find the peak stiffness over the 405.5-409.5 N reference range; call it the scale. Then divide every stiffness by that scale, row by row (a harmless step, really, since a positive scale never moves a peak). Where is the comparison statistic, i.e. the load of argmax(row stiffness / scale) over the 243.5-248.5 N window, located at 244.0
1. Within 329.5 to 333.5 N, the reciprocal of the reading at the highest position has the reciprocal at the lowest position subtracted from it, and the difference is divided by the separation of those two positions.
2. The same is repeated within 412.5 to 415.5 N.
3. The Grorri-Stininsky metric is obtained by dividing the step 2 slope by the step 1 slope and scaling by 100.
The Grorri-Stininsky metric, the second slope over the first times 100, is 20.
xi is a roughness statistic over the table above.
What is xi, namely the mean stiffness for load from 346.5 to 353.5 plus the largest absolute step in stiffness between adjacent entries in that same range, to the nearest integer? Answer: 212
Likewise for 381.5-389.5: 210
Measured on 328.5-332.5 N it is 214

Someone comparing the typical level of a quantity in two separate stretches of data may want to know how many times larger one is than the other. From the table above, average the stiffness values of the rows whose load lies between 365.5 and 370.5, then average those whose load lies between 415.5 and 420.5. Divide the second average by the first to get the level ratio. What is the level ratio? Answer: 1.002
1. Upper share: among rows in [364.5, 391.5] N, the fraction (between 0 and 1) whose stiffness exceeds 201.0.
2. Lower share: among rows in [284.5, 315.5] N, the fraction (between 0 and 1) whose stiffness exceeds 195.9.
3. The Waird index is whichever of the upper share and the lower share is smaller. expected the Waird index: 0.30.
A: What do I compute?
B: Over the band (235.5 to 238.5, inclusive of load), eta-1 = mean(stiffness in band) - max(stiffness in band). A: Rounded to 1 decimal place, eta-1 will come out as -9.1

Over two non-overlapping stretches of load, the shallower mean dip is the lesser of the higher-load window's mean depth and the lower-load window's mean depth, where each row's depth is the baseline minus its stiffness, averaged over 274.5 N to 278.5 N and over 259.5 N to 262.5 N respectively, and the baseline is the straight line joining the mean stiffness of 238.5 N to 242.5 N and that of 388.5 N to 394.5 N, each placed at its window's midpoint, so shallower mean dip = -13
